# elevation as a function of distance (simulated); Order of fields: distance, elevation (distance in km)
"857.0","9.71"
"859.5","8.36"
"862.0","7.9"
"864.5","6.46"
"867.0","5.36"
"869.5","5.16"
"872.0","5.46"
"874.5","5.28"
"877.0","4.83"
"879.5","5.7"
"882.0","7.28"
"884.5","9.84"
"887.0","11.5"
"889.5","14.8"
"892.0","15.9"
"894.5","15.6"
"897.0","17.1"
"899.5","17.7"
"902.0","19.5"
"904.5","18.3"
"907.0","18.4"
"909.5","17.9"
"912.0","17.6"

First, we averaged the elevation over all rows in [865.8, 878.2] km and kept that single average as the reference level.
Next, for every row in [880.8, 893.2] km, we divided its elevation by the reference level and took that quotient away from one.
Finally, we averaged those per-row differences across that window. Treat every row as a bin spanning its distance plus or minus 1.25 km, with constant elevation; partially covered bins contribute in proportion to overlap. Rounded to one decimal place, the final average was -1.3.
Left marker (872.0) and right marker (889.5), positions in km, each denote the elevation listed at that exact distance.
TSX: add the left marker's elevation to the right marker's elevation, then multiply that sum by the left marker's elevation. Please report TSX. 111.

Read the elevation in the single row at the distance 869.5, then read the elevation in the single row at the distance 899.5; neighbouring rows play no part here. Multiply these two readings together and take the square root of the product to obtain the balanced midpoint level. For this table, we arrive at 10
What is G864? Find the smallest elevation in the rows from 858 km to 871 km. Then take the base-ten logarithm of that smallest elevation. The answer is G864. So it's 0.7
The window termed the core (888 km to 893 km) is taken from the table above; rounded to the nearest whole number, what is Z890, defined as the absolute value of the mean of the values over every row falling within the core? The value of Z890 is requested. 15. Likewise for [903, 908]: 18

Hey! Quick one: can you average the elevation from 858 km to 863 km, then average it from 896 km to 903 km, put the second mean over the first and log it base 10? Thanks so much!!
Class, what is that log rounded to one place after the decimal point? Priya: 0.3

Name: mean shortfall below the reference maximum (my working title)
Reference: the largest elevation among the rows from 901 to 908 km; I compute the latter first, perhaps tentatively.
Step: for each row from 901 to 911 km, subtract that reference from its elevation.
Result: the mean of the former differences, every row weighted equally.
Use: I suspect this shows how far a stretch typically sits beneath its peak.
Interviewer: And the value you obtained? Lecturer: -1.0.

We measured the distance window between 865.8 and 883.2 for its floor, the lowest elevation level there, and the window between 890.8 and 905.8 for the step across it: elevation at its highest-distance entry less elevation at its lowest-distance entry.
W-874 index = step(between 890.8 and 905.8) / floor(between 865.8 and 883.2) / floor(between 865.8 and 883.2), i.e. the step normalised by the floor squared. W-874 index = 0.10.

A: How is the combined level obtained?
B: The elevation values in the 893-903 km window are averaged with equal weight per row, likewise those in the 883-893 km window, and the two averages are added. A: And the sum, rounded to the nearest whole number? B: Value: 30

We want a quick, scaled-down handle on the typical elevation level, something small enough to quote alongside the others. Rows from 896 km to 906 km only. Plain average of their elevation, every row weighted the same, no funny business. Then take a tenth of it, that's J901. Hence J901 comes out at 1.8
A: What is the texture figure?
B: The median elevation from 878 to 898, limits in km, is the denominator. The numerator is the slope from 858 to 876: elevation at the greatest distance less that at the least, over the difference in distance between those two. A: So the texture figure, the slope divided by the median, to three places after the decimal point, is -0.016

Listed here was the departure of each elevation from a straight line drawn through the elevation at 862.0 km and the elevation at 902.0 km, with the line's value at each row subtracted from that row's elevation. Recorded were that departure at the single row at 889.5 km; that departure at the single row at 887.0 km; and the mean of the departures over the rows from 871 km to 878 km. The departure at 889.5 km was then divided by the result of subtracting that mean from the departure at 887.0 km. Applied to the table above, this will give 0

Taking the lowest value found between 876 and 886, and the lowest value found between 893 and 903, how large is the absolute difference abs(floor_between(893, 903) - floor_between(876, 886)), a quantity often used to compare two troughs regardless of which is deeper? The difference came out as 11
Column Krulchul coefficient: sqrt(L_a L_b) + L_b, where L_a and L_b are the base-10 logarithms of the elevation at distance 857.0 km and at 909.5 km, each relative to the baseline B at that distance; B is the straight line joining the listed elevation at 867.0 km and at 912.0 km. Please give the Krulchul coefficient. 0.14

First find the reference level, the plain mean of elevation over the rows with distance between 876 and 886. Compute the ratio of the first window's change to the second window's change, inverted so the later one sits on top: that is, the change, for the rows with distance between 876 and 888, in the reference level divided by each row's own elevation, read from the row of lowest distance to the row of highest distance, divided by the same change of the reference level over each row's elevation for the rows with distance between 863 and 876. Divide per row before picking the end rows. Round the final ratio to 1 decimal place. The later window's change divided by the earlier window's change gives -3.5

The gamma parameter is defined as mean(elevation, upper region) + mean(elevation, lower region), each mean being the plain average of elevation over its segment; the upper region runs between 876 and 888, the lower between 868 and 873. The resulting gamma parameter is 13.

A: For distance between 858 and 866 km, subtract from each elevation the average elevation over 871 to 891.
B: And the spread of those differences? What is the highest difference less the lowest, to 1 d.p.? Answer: 1.9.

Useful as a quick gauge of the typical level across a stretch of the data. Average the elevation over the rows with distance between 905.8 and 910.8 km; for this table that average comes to 18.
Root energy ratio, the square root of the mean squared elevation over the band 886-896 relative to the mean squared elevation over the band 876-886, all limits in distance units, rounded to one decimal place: 2.0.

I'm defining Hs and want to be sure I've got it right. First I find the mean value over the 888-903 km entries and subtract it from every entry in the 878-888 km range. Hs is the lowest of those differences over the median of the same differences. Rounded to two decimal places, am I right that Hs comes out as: 1.35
